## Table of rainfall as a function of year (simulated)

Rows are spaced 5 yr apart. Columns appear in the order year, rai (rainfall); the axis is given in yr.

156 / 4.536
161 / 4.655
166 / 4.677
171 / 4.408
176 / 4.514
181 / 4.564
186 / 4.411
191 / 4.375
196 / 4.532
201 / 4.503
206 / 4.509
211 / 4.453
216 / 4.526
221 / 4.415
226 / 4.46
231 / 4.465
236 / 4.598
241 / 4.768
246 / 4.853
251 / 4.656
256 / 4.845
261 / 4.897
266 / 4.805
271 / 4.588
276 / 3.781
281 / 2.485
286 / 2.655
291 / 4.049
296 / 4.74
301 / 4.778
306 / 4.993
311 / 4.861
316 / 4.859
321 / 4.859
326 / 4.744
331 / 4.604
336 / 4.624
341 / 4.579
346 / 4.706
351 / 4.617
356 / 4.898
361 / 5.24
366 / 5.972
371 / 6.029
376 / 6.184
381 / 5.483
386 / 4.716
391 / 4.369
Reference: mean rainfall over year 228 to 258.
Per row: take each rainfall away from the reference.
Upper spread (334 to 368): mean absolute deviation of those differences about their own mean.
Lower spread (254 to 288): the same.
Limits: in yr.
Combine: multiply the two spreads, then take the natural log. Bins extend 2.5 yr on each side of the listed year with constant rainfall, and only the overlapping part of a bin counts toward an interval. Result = -1.1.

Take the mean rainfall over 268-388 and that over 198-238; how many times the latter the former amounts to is 1.05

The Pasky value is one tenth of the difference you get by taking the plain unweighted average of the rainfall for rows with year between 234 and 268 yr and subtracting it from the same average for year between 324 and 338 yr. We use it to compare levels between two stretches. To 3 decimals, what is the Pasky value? -0.012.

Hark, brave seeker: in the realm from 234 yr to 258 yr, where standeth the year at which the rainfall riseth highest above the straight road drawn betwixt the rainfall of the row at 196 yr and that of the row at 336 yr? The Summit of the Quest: 246 yr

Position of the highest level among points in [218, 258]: 246 yr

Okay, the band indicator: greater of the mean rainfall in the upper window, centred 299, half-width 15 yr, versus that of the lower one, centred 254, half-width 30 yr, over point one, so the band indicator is 44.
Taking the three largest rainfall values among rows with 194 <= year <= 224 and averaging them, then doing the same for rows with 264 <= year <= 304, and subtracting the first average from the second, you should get 0.3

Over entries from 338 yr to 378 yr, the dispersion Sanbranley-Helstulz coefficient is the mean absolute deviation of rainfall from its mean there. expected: 0.59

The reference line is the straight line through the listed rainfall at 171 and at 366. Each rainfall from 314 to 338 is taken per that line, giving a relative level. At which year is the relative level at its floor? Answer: 336 yr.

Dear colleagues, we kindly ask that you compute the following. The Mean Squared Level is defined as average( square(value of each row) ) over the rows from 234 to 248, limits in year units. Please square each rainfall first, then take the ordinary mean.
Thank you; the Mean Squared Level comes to 22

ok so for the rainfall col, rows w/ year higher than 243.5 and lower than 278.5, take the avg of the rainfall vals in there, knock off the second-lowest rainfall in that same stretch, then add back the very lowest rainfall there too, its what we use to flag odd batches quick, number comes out 3.8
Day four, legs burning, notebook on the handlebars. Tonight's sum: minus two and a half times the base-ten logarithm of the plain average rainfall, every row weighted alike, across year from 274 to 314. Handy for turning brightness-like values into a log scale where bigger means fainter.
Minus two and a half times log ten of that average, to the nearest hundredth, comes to -1.52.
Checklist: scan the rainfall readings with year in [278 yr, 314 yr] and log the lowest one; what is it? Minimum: 2.485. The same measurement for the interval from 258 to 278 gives 3.781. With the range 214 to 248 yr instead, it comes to 4.415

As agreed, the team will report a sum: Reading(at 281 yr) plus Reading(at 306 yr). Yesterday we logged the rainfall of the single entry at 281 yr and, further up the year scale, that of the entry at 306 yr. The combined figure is 7.5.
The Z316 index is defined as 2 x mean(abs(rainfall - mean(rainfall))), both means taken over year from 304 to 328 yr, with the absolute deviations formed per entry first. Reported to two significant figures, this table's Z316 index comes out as 0.10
